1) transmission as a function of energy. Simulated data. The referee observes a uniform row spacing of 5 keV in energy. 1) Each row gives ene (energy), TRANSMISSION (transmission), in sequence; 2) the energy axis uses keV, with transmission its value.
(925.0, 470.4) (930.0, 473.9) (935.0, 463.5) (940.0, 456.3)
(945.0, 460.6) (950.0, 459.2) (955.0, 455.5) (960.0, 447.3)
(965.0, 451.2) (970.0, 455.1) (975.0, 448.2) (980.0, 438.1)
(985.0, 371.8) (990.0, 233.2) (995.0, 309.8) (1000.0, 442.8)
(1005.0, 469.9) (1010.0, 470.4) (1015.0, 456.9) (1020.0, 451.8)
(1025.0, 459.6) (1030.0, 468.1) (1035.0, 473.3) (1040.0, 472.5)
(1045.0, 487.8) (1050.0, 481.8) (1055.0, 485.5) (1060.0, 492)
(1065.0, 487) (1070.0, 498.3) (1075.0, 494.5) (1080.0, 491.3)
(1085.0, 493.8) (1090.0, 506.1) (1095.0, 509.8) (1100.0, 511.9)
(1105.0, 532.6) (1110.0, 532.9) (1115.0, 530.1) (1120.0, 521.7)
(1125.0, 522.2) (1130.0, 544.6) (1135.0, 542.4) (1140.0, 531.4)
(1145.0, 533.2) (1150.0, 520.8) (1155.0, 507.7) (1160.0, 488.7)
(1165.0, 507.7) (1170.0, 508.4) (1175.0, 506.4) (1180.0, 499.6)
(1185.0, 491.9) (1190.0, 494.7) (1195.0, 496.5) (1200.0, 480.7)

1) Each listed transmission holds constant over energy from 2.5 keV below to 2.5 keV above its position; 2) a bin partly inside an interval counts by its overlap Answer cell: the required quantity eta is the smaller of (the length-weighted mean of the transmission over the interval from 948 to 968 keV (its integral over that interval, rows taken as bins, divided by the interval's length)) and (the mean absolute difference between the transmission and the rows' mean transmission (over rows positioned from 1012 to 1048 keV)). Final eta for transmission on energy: 9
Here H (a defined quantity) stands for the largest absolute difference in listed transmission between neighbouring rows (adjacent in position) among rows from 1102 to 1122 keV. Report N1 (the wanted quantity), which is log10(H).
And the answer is 0.9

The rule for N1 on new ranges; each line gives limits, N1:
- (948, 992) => 2.1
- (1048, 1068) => 0.8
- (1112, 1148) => 1.4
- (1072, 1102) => 1.1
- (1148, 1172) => 1.3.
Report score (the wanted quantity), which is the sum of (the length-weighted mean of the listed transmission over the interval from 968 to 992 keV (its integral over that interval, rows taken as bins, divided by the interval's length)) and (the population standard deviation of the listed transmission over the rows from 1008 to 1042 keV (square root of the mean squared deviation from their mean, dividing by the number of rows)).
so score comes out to 399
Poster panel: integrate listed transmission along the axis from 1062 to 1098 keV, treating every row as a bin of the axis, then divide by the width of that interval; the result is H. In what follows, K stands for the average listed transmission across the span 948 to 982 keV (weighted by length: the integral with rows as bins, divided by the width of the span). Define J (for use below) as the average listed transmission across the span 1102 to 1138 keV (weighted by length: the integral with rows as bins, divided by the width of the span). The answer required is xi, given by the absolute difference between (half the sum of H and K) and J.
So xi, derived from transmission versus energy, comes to 58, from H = 497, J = 532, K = 451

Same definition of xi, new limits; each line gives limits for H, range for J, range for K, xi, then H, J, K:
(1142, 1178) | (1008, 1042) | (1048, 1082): 36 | 511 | 464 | 490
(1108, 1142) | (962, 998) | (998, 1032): 108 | 532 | 388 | 460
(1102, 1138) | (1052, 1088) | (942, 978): 1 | 532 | 492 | 454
